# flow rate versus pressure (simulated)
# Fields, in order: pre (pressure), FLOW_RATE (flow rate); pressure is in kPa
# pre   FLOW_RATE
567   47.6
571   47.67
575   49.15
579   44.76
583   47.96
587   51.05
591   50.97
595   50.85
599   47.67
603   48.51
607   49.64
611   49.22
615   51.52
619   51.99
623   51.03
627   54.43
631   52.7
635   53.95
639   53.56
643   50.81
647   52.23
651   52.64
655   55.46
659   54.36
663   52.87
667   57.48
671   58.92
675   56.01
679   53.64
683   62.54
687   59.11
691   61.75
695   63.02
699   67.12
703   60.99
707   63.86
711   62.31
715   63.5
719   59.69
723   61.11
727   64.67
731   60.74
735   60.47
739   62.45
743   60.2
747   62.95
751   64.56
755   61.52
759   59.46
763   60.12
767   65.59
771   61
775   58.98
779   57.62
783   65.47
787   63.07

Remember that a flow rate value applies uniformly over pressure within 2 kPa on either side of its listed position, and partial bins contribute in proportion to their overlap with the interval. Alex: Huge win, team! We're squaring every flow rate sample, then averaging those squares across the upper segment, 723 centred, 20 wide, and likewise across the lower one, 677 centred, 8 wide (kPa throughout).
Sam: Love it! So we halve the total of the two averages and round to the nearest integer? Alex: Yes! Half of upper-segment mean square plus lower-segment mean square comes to 3424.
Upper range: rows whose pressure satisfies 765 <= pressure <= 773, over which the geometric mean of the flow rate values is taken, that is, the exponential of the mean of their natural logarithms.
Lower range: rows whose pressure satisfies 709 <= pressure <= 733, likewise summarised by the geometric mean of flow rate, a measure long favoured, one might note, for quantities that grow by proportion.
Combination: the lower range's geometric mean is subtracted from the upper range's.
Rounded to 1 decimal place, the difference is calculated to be 1.3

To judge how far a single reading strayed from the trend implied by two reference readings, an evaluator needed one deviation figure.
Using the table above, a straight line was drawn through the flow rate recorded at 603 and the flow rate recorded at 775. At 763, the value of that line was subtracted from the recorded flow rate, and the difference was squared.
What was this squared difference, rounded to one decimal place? 3.5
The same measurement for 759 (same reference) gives 2.1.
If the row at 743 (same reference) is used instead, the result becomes 10.0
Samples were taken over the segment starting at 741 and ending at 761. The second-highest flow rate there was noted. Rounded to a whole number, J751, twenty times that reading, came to 1259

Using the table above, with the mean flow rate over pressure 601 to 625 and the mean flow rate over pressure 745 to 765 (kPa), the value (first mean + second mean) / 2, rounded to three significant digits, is 56.0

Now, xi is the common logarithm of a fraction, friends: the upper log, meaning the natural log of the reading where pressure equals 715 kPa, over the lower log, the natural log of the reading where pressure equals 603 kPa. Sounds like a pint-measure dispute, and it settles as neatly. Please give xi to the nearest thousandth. 0.029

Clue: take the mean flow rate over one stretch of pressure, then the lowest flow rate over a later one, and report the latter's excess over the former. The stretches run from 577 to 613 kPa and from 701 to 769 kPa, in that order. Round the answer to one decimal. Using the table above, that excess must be 10.5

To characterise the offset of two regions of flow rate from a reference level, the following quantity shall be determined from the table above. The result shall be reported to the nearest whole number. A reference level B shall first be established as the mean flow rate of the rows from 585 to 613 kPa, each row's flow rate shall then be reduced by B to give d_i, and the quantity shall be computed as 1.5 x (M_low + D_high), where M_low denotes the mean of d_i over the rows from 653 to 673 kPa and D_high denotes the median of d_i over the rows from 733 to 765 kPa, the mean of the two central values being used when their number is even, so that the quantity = 26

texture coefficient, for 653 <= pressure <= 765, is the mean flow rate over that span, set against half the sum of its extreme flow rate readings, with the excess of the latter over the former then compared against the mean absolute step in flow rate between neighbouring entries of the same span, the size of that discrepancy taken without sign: 3.1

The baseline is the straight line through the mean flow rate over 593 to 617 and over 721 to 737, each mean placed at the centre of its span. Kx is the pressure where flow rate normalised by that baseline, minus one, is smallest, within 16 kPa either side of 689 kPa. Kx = 679 kPa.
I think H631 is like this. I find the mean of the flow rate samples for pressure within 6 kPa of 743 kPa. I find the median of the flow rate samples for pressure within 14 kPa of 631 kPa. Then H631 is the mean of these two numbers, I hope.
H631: 57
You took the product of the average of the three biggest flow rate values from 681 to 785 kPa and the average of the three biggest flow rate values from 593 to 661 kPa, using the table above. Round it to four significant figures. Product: 3617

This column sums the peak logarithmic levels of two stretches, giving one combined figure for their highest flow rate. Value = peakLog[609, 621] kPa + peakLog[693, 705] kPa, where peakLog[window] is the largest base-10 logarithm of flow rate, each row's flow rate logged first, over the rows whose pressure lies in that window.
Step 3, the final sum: 3.54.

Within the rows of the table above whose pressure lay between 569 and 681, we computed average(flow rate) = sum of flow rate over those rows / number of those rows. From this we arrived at 51.8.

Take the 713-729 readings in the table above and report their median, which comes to 62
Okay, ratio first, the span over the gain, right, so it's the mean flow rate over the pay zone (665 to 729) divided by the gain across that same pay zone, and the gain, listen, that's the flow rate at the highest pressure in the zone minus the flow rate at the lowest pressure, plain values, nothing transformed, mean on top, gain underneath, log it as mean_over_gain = 8.5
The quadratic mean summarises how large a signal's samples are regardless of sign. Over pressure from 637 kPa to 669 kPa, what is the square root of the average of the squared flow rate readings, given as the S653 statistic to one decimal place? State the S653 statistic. 53.7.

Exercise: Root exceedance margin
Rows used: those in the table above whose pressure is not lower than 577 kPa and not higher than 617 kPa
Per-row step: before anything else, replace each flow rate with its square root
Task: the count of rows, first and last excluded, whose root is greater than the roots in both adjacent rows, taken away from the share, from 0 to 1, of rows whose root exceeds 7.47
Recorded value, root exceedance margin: -2.0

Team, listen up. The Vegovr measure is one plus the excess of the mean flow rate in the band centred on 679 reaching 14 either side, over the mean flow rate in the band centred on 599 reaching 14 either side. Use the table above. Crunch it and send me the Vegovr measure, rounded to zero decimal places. 10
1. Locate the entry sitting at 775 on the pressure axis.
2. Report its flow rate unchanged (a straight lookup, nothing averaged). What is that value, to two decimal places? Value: 58.98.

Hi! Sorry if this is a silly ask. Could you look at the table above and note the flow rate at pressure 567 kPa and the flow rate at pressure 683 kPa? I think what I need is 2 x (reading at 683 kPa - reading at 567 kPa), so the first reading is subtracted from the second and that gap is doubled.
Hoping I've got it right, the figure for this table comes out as 30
